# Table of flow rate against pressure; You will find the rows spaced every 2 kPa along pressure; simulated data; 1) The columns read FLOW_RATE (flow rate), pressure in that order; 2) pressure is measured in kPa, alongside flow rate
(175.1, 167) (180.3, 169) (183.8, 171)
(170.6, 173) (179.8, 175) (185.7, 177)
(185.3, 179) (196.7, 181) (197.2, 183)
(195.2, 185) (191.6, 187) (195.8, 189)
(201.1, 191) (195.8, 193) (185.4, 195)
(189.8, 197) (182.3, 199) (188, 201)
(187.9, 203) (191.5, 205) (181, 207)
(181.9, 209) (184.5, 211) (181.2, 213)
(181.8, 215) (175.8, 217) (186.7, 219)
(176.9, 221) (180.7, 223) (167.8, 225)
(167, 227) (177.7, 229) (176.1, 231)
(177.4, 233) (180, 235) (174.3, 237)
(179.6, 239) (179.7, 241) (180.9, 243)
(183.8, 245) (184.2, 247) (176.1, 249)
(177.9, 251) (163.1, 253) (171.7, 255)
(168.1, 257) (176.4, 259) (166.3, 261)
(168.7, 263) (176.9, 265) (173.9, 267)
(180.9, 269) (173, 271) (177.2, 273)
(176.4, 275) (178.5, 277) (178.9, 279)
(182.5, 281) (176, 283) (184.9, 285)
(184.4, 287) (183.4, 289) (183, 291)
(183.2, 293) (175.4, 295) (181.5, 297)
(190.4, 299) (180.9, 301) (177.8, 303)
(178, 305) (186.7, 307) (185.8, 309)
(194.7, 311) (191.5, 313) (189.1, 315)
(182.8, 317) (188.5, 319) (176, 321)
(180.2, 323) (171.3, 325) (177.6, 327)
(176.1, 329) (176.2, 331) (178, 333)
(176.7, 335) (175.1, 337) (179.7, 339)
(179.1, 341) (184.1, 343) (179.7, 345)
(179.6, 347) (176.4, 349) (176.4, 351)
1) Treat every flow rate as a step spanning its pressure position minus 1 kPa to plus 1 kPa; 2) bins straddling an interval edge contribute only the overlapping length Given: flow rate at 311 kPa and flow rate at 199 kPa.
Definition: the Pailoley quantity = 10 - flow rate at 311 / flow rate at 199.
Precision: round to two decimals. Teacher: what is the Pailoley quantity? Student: 8.93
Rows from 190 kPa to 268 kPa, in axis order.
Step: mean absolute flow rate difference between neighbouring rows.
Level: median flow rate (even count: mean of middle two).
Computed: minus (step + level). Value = -185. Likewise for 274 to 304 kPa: -186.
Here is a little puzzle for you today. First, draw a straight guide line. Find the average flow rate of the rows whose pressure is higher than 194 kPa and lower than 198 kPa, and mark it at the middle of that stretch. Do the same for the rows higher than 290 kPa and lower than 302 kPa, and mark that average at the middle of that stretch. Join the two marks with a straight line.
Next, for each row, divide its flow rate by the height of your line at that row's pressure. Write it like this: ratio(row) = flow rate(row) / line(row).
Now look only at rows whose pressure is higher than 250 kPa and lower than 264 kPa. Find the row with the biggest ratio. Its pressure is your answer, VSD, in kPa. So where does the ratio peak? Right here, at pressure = 251 kPa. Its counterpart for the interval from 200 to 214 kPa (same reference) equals 205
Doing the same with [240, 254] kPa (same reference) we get 247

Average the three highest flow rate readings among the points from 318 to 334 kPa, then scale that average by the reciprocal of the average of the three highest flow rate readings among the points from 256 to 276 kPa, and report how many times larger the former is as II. 1.02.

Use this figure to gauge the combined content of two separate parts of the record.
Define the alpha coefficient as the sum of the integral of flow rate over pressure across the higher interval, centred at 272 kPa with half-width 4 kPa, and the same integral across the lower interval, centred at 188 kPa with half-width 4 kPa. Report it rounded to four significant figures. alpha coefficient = 2982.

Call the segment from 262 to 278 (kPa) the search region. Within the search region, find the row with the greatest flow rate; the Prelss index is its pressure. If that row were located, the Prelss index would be 269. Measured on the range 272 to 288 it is 285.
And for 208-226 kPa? 219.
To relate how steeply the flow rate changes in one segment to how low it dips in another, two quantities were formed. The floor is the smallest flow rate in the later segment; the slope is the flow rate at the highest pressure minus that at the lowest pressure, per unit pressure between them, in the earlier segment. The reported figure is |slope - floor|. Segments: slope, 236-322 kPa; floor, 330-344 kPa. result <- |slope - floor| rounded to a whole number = 175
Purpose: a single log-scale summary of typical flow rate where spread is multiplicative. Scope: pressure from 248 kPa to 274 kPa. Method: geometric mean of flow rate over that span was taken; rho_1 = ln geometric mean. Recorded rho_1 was 5.153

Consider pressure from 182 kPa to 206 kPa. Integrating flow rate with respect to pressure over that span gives 4603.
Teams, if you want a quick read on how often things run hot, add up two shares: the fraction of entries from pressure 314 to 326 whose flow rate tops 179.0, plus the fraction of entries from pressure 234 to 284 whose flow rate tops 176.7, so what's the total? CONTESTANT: 1.2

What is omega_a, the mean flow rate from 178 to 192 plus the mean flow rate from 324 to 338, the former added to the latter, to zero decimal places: 371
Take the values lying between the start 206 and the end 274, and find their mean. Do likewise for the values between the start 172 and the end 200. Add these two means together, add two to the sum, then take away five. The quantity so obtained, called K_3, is 363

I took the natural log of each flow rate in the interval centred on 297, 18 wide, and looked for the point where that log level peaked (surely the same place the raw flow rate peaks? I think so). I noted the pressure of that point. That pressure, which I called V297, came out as 299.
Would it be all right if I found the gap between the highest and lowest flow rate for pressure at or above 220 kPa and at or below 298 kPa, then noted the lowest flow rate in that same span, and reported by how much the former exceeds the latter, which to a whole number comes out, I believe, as -141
